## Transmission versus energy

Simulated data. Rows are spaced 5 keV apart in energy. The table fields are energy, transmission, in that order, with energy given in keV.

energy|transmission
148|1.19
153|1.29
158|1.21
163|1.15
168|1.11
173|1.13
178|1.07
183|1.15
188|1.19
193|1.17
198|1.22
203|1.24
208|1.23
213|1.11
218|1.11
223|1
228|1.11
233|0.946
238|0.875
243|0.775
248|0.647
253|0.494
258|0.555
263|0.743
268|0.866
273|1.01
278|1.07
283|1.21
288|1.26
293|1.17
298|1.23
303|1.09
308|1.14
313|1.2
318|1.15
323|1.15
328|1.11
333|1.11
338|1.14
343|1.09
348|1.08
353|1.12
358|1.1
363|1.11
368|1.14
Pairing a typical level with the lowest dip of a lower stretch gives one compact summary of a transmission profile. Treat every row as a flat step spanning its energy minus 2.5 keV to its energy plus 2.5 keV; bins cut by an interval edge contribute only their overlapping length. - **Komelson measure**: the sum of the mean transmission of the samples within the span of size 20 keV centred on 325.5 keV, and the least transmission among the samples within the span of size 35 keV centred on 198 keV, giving 2.24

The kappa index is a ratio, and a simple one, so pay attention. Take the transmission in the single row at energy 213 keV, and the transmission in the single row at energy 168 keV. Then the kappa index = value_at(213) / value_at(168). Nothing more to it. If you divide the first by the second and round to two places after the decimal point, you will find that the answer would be 1.00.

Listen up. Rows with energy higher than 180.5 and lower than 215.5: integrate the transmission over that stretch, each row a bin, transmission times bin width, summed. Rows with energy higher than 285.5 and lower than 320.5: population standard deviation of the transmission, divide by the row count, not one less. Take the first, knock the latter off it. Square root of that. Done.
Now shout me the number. 6.4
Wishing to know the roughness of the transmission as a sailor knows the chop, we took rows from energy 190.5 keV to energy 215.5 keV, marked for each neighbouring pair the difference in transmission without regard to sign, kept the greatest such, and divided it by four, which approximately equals 0.030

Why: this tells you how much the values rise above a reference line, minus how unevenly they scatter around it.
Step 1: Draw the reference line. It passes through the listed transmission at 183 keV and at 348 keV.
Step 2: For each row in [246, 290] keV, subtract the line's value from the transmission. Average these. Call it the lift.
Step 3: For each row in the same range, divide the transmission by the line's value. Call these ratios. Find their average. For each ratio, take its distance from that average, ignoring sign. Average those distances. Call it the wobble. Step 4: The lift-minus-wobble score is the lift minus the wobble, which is -0.46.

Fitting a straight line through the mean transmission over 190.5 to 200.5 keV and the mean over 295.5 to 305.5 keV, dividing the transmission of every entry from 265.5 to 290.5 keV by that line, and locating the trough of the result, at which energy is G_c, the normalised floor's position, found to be 268 keV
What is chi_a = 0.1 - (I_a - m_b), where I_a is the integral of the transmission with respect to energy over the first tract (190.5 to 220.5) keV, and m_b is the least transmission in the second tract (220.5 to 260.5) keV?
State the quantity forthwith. -35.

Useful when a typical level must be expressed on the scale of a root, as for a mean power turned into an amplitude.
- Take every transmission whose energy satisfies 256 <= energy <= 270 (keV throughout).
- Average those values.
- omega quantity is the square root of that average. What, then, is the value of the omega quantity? 0.85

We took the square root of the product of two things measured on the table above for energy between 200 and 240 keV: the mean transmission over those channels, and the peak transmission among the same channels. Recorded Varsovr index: 1.16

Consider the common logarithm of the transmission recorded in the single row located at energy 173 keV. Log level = 0.05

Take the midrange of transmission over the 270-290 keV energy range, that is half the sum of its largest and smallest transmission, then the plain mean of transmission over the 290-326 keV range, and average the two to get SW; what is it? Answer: 1.15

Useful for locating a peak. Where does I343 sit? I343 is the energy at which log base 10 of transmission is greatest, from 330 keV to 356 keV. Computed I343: 338 keV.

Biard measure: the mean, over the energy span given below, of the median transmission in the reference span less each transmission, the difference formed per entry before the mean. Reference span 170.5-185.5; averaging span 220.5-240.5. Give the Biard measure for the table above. 0.15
